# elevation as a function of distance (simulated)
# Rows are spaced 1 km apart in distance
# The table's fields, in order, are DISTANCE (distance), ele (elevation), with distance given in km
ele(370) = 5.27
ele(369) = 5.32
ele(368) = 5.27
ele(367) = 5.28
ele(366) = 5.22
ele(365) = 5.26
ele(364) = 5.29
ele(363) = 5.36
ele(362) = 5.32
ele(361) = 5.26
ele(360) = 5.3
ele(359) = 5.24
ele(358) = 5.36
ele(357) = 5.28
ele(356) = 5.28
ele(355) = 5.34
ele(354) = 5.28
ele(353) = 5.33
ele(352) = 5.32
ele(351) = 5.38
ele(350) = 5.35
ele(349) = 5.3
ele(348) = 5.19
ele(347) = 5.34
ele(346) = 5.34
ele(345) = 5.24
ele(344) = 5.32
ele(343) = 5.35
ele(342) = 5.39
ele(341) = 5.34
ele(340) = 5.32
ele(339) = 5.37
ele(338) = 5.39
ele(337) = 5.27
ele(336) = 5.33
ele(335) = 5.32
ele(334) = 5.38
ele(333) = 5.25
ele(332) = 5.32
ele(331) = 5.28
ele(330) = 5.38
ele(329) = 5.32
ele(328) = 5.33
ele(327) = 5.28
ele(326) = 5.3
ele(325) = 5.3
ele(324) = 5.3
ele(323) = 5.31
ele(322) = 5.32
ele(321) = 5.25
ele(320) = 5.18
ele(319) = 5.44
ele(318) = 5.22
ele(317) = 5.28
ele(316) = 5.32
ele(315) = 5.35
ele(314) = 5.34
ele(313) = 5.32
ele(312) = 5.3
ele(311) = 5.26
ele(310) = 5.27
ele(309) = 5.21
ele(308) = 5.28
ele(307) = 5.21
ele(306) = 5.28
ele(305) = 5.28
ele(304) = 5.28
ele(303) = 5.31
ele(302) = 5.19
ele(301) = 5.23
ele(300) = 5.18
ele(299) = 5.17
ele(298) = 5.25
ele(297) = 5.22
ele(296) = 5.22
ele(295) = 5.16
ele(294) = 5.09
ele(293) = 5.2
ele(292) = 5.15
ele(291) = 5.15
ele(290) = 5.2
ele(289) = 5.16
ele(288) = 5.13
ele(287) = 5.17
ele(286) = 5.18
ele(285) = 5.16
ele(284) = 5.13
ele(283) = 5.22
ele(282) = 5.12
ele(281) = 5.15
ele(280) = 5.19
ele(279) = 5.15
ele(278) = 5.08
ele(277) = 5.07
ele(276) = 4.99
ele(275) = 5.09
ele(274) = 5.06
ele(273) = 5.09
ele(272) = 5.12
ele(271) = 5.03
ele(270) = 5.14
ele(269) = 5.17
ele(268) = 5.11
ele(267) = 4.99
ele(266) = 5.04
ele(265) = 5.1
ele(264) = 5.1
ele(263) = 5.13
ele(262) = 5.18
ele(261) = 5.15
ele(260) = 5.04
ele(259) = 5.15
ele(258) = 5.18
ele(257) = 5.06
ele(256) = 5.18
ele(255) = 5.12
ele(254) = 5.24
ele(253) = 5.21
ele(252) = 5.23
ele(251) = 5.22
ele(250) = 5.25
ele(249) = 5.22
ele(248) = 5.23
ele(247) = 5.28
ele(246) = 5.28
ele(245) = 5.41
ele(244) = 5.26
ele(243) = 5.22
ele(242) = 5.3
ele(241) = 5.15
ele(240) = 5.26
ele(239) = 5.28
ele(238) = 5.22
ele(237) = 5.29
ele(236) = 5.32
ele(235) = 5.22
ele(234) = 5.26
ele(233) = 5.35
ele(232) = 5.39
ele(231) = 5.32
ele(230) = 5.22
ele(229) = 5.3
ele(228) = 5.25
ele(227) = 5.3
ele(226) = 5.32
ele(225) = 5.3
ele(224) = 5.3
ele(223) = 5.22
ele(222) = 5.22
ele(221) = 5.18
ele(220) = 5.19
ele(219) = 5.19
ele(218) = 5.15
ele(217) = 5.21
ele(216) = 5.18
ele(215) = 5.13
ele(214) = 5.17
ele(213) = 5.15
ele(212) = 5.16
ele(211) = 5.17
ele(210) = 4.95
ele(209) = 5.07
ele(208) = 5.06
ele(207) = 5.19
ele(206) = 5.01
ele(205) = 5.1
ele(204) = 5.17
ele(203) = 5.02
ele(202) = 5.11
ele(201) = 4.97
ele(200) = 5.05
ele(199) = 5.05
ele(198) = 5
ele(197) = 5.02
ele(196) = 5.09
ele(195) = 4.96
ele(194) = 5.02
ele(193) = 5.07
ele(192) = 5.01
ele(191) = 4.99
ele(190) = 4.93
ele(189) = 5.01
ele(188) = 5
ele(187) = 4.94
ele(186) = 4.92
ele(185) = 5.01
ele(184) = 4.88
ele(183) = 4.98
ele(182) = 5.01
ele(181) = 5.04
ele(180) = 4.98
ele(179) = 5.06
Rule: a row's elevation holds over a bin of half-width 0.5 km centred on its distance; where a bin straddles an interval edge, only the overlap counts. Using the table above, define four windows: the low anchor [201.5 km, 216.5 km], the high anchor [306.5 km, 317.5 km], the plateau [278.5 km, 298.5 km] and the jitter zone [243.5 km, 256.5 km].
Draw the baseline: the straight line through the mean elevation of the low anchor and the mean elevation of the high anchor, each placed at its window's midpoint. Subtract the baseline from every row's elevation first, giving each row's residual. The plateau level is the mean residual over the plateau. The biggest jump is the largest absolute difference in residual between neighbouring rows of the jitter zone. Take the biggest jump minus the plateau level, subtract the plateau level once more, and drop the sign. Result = 0.30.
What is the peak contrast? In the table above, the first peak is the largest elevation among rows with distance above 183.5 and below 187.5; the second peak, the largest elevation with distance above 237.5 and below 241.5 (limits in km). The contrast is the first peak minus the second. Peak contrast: -0.27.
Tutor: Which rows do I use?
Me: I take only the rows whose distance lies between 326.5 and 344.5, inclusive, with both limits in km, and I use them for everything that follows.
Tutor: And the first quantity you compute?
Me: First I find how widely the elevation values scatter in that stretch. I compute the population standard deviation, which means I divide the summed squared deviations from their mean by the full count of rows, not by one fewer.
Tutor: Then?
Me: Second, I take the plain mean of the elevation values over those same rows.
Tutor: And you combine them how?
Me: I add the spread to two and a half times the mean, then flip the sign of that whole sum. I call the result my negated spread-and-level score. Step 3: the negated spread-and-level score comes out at -13.4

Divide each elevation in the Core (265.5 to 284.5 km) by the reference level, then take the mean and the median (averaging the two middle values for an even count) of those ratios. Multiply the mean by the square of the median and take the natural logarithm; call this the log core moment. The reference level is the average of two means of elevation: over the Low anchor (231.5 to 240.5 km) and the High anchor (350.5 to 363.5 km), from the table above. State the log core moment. -0.11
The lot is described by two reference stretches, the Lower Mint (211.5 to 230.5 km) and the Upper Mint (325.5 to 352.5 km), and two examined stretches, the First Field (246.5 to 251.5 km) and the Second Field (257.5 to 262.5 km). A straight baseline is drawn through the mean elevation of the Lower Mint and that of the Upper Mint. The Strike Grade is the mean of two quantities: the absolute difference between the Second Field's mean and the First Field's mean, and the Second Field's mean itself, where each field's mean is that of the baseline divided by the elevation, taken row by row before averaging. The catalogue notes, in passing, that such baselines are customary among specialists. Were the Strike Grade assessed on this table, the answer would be 0.522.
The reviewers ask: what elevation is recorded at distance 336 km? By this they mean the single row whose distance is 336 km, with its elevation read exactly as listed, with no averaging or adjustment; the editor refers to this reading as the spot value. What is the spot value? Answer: 5.33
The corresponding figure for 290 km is 5.2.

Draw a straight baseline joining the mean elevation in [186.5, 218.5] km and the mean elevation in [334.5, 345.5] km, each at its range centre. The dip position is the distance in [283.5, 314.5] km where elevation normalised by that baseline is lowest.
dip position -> 294 km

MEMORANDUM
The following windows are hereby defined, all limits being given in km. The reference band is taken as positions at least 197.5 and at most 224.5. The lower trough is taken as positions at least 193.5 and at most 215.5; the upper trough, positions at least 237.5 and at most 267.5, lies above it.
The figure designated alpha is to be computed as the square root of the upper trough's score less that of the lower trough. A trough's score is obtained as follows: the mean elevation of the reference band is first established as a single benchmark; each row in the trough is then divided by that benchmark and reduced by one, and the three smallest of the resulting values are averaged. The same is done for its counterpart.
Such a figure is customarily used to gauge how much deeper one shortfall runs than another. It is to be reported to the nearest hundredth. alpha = 0.11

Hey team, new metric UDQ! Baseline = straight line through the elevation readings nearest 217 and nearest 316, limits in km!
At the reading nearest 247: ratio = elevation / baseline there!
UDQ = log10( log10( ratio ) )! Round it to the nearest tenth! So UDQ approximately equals -2.5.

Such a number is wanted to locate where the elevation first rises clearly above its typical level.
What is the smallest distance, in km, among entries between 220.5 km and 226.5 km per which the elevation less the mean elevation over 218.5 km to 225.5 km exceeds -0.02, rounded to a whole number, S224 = 222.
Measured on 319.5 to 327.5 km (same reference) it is 321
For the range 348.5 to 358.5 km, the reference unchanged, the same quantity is 349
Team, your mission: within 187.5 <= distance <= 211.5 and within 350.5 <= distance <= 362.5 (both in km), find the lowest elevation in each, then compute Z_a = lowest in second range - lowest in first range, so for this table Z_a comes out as 0.310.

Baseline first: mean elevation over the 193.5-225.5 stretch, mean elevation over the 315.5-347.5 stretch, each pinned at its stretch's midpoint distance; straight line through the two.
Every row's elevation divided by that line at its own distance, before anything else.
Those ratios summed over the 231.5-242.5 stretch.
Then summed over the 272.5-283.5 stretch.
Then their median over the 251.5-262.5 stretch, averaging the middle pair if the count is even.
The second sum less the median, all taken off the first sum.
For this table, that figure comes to 1.49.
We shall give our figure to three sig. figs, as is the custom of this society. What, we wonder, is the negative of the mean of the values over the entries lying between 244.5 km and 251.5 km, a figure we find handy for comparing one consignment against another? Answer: -5.27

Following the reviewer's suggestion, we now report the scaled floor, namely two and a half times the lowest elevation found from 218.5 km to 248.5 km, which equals 12.9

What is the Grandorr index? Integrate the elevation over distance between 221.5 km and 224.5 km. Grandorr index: 15.7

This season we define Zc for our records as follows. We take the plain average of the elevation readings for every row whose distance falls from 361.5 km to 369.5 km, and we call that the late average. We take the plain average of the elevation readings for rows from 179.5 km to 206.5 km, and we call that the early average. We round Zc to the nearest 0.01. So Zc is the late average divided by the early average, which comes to 1.06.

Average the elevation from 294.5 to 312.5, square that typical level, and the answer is 27.4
